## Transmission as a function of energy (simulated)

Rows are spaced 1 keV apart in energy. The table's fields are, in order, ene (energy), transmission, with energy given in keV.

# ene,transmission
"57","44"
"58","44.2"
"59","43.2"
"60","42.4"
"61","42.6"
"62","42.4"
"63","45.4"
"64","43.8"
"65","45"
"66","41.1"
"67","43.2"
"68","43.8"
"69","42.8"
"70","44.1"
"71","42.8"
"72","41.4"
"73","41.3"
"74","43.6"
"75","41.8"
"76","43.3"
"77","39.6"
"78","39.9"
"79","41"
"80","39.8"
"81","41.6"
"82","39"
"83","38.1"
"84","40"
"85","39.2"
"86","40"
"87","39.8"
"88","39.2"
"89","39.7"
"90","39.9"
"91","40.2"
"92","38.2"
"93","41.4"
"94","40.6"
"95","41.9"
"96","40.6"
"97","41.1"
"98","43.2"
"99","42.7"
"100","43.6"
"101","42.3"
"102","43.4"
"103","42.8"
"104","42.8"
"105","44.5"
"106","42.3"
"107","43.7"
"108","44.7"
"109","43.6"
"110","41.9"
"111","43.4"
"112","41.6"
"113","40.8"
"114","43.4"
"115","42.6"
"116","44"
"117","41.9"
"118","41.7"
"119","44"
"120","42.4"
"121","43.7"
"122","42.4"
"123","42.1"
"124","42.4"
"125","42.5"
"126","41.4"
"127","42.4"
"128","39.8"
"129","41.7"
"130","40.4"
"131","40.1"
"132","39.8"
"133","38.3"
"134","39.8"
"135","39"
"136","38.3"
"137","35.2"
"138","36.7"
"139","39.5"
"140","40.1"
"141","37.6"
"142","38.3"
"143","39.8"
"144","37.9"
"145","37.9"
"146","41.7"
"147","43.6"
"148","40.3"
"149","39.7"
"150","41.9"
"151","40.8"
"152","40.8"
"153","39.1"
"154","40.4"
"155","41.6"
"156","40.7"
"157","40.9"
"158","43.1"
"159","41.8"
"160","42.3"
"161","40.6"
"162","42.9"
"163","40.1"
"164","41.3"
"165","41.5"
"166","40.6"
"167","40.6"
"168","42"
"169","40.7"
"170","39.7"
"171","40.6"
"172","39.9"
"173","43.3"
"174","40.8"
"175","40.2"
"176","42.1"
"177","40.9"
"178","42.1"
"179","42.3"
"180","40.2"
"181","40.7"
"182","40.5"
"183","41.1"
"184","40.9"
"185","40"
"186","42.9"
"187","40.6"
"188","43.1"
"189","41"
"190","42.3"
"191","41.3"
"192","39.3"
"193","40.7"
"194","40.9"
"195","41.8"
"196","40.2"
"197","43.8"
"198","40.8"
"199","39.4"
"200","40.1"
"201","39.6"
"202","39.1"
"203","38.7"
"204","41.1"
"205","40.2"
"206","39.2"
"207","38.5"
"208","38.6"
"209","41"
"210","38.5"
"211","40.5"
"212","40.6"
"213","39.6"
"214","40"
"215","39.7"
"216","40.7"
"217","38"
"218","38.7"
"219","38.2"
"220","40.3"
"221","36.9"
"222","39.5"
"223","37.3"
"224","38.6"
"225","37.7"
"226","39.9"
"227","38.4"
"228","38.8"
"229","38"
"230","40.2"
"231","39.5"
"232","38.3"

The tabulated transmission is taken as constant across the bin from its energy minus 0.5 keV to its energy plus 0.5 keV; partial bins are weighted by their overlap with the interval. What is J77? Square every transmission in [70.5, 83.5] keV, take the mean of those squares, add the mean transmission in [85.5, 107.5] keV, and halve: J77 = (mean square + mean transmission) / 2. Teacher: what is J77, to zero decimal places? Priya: 863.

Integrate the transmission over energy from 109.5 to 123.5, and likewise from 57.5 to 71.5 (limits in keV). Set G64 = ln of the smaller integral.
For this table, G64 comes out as 6.39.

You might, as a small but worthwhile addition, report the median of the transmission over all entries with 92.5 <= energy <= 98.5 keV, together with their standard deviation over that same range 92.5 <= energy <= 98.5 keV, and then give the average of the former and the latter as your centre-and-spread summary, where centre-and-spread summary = 21.1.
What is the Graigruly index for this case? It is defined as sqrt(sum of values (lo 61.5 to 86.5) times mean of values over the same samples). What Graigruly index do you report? 209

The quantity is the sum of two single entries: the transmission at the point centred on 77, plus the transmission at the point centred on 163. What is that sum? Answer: 79.7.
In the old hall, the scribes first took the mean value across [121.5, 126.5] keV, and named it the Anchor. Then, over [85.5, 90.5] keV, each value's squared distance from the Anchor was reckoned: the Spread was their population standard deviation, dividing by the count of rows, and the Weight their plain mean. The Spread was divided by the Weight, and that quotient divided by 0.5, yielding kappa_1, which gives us 0.48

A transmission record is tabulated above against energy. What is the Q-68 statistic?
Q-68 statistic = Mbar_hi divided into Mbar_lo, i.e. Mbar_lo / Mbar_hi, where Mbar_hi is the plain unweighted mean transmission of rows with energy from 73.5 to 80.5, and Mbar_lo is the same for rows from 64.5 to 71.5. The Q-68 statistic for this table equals 1.05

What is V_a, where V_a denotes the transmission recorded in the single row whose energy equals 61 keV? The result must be 42.6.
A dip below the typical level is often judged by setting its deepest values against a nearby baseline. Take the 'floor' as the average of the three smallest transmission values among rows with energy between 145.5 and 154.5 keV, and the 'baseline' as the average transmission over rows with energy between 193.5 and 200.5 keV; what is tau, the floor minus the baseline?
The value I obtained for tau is -1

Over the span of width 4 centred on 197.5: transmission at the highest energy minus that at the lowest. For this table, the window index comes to -0.80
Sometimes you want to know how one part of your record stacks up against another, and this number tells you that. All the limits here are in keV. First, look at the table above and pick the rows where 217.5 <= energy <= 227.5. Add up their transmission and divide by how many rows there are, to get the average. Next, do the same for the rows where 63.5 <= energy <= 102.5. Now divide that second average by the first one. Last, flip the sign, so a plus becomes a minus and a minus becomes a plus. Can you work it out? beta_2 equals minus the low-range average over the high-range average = -1.07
